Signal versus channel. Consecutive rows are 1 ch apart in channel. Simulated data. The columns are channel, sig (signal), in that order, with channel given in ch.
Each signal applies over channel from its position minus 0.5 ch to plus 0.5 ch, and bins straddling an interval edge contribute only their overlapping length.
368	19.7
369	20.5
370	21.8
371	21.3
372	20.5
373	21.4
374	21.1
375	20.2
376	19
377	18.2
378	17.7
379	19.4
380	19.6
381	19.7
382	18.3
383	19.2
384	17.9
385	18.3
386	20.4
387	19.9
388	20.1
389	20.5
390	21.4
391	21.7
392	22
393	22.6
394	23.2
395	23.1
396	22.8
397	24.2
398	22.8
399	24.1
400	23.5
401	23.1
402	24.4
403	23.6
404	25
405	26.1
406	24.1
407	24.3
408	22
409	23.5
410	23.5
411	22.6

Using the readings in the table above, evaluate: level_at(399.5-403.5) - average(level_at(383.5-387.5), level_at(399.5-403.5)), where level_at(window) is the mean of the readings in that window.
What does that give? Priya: 2.3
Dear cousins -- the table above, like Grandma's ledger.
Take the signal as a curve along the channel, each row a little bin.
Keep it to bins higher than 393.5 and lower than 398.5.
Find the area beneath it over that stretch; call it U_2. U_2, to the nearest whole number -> 116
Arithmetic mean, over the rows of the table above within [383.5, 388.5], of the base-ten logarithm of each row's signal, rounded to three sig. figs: 1.29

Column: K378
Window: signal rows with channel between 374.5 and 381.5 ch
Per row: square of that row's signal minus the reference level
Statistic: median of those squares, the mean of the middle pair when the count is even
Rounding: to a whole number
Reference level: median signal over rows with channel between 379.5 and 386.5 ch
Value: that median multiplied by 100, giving 25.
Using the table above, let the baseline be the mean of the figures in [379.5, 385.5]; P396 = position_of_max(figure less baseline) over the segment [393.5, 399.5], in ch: 397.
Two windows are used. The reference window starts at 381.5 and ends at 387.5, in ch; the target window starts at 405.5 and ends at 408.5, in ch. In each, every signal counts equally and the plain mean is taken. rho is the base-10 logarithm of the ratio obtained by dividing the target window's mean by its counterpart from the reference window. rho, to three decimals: 0.092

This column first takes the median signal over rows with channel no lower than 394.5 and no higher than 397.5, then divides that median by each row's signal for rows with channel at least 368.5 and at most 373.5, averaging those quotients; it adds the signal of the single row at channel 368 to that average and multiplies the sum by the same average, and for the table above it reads 22.8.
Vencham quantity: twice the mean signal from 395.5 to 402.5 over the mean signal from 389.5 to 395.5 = 2.1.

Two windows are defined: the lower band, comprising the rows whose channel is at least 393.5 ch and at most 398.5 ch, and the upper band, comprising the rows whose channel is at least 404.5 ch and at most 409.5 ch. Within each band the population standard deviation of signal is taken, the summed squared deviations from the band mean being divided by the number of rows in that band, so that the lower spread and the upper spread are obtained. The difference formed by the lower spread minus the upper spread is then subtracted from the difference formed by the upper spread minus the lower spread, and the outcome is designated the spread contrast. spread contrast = 1.6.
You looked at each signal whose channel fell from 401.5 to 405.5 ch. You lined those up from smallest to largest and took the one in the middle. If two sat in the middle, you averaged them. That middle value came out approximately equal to 24.7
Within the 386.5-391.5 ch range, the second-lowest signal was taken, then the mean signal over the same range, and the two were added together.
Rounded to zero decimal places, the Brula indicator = 41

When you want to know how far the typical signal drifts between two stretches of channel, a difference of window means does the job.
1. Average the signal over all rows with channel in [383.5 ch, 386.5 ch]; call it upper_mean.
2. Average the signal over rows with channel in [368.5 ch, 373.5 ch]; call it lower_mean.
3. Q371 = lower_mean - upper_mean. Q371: 2.2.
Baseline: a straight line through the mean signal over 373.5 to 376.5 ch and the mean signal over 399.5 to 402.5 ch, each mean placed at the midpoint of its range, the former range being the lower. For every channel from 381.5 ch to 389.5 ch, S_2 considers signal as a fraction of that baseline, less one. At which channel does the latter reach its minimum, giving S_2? 384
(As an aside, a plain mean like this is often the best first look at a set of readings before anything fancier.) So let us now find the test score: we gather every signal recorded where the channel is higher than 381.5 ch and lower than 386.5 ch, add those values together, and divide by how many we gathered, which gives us 19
